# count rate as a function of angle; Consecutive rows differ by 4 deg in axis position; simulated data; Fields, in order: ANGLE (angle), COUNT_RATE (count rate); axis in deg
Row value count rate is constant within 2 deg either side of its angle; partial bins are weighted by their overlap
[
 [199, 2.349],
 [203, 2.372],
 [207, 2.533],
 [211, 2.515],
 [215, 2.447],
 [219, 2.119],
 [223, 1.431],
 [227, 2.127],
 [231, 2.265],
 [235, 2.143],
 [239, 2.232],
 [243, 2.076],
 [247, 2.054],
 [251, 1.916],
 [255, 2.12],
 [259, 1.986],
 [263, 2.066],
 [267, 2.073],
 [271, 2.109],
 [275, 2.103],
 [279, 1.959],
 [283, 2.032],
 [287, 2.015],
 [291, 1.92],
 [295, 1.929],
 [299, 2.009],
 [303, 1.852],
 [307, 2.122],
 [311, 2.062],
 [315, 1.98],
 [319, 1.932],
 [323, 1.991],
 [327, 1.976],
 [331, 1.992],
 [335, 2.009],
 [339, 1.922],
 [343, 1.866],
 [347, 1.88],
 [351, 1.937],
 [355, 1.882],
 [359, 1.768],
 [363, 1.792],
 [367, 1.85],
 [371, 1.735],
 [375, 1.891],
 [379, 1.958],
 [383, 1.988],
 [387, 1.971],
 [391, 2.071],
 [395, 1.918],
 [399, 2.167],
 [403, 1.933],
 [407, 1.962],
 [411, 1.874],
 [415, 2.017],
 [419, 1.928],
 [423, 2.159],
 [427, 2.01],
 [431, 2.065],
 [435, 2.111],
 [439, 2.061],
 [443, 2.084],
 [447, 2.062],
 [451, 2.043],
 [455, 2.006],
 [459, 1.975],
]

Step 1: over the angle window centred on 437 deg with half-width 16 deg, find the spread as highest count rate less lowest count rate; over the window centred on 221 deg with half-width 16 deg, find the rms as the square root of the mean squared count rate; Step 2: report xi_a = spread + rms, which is 2.37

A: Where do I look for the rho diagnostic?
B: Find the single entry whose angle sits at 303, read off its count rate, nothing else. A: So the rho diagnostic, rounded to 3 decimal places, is 1.852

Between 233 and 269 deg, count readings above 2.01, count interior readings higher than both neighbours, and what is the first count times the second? 14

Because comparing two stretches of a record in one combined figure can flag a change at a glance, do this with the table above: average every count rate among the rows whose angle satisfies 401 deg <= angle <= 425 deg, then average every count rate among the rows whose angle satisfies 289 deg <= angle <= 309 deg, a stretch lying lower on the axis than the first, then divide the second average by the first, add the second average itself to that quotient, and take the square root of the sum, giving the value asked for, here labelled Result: 1.72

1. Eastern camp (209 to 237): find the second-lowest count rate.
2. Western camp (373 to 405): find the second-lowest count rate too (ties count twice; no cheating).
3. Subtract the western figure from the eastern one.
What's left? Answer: 0.20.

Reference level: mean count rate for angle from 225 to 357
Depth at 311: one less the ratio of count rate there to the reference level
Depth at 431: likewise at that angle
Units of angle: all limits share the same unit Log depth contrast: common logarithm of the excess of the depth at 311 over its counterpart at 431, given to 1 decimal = -2.8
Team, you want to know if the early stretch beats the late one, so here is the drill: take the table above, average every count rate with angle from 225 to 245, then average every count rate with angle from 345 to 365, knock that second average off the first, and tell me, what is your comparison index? 0.32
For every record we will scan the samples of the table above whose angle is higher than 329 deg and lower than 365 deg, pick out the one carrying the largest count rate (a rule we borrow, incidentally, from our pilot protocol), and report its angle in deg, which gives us 335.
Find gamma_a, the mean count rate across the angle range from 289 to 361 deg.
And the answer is 1.95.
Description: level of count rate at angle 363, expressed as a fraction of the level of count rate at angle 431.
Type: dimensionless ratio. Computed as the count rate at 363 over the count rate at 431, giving 0.87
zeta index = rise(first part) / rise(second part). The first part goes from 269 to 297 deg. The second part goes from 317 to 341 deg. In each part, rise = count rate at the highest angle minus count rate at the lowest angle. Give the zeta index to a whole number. 18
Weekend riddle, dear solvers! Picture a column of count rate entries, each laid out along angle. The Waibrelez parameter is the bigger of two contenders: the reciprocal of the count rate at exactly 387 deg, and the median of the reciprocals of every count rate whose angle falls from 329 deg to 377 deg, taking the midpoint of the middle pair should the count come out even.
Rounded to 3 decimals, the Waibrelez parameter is 0.532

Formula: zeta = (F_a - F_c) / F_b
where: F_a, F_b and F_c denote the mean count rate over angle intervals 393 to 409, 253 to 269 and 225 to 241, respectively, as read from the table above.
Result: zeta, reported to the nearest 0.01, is -0.10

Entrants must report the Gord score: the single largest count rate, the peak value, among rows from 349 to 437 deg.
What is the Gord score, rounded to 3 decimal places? 2.167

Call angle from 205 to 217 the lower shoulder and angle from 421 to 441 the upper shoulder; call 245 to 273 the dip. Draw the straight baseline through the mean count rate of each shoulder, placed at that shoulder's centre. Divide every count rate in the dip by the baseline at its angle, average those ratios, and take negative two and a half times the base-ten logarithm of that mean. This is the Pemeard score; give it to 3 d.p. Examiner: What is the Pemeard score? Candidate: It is 0.176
